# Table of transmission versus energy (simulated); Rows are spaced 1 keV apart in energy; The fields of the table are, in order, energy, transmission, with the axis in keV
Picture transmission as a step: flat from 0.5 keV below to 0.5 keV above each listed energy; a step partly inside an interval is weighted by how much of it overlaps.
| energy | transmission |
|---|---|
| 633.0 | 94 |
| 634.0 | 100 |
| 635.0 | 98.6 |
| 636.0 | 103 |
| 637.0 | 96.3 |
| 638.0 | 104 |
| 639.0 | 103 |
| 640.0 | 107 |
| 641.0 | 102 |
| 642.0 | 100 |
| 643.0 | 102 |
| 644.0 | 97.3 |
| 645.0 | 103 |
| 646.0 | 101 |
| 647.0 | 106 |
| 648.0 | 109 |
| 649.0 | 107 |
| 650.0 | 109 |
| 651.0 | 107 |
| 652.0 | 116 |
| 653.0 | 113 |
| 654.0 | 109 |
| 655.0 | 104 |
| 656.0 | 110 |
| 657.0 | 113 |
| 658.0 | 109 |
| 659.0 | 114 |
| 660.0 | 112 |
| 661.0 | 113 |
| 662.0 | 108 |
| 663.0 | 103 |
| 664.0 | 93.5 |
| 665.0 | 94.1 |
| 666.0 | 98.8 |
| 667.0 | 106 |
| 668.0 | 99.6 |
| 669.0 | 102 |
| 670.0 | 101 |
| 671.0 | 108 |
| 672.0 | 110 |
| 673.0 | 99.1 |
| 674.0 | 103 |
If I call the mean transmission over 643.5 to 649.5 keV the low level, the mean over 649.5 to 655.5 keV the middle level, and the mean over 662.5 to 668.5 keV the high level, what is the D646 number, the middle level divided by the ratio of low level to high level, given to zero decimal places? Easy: 105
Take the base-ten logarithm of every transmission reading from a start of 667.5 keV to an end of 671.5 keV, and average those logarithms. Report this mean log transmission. 2.01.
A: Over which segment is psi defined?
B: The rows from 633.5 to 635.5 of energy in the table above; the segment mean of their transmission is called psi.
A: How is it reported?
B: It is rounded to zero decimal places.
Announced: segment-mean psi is 99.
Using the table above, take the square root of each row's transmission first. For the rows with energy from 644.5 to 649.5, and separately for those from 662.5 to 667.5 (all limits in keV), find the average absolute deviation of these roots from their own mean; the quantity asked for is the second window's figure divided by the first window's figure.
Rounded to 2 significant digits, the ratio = 1.7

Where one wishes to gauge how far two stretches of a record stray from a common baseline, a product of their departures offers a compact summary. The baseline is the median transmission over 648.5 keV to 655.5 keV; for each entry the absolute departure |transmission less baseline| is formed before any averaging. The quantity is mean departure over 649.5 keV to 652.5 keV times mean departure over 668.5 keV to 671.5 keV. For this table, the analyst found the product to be 16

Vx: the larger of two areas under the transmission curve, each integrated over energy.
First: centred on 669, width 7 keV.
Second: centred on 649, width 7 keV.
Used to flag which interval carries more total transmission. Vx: 755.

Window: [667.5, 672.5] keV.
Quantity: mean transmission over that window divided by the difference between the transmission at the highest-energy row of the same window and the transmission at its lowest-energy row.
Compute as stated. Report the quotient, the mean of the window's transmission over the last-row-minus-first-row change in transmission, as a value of 10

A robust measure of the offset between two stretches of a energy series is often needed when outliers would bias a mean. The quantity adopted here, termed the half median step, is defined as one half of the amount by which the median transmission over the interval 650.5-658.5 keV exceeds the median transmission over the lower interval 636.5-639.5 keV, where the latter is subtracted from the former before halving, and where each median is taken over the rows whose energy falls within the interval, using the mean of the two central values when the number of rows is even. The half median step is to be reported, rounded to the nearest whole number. 3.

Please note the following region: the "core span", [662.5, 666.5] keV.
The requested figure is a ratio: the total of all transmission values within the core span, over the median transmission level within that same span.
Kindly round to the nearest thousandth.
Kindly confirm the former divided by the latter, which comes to 4.037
